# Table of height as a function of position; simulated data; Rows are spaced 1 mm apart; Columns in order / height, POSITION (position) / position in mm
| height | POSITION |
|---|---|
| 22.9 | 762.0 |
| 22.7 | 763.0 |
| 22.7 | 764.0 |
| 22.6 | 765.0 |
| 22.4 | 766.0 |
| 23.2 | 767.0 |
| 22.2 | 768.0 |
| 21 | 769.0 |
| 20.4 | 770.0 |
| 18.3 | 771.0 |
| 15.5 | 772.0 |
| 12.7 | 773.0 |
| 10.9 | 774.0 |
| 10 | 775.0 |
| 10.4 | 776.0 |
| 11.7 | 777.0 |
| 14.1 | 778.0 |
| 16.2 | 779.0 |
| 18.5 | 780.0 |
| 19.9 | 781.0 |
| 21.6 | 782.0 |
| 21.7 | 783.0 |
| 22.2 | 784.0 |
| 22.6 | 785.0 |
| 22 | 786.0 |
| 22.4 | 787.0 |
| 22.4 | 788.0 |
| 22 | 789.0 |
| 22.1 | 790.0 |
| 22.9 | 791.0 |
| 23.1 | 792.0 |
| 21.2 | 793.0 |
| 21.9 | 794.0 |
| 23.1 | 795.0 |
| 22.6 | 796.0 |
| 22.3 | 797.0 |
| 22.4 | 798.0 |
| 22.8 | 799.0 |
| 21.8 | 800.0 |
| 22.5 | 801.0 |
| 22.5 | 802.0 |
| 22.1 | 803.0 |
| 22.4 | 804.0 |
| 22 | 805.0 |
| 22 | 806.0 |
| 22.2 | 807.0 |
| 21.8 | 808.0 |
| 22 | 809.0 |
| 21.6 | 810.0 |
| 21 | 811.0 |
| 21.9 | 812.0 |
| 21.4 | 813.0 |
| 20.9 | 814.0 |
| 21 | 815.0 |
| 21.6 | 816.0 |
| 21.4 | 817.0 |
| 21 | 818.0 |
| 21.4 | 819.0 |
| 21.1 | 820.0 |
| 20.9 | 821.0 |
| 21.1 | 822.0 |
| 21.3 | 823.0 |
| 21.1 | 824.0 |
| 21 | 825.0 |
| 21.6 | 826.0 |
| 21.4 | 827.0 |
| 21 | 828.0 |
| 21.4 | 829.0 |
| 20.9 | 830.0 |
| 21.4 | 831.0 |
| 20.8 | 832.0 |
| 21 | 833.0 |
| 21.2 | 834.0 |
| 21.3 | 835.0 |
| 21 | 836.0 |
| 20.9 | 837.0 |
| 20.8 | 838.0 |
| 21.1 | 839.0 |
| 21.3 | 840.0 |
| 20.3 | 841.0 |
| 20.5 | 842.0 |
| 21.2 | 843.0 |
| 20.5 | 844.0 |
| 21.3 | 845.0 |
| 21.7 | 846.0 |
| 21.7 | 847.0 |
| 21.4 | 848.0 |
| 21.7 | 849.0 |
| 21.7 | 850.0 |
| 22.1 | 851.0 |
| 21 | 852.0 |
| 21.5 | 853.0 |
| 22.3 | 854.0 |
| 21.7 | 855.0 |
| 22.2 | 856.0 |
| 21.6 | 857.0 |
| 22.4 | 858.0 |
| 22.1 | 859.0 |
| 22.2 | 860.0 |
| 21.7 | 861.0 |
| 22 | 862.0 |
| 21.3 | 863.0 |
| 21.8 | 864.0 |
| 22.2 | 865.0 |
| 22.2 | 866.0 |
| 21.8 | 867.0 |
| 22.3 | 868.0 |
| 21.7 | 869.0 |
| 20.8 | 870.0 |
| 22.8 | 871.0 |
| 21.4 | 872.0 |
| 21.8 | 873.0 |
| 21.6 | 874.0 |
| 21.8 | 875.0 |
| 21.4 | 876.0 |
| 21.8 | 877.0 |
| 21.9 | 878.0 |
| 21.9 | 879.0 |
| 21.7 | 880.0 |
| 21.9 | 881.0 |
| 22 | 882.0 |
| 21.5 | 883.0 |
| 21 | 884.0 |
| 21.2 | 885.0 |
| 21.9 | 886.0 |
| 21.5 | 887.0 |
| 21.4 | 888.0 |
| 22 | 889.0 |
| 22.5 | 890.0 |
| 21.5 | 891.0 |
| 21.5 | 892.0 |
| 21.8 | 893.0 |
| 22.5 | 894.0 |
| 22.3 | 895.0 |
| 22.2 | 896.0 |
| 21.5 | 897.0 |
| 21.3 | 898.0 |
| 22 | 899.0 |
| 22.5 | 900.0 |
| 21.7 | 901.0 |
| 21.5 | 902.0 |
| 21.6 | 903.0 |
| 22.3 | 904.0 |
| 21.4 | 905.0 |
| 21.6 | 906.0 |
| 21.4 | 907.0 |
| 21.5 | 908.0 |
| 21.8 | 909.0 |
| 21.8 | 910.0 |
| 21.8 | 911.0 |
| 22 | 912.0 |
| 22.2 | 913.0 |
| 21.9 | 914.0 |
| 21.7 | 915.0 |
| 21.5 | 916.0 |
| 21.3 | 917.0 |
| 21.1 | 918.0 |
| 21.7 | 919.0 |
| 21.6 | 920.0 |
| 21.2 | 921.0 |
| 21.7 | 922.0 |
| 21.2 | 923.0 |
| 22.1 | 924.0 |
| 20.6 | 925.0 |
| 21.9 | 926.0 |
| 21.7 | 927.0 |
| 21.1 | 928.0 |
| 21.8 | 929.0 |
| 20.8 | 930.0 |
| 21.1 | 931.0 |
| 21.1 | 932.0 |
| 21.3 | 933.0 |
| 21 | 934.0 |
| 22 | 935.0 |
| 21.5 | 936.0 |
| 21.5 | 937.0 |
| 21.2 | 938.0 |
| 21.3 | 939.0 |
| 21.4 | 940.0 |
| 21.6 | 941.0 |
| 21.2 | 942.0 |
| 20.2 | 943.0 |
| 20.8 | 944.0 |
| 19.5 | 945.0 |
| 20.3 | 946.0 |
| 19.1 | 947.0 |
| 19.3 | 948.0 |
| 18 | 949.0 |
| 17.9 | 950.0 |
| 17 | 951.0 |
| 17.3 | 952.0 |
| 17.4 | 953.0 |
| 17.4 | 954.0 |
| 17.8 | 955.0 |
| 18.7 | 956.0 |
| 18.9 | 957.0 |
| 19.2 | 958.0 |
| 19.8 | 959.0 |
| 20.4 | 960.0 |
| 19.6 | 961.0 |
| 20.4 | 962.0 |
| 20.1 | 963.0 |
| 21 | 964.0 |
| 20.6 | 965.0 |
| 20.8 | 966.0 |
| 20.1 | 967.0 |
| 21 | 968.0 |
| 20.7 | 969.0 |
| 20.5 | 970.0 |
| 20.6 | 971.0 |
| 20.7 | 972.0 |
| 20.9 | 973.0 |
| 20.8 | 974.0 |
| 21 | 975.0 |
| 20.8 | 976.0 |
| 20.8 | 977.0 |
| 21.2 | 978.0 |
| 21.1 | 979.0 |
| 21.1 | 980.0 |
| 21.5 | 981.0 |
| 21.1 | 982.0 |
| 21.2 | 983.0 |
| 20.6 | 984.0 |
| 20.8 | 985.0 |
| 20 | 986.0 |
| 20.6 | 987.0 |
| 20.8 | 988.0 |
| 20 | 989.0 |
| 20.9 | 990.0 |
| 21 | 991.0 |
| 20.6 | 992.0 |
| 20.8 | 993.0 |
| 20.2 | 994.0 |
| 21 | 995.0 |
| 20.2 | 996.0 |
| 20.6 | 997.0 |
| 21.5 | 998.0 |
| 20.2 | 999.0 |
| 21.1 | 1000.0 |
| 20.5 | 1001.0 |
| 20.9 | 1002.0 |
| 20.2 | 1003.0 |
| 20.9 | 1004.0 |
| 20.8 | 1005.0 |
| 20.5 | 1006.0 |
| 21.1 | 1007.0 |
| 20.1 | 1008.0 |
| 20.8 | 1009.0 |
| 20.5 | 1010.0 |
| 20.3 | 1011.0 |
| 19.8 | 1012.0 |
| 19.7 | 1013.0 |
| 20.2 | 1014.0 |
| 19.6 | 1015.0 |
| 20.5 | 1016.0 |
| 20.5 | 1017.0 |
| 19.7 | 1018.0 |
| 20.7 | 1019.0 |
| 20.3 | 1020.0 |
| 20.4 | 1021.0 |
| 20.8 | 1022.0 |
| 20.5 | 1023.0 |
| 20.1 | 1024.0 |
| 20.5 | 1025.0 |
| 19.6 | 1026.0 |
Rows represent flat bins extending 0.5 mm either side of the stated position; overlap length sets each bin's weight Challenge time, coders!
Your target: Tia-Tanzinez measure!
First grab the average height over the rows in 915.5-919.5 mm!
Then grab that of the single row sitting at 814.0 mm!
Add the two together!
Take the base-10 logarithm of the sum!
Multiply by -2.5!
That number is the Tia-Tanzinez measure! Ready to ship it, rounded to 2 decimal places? -4.07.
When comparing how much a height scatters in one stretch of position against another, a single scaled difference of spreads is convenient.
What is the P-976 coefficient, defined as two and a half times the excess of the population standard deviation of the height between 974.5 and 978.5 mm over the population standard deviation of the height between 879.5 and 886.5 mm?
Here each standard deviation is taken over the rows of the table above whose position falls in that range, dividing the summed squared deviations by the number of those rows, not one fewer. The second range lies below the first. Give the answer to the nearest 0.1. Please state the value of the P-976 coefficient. -0.5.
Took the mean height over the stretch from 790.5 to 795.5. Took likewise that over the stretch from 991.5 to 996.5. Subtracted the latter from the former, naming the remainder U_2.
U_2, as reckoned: 1.9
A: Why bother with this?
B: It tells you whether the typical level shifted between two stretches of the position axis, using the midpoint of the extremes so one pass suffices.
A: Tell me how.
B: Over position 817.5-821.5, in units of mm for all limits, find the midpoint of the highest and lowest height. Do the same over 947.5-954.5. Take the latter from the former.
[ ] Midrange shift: 3.0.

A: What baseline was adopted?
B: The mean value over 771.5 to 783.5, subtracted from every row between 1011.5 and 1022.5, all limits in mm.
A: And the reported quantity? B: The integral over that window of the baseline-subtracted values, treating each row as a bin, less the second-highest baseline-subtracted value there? 49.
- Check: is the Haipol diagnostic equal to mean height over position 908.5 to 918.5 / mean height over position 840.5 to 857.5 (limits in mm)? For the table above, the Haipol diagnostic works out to 1.013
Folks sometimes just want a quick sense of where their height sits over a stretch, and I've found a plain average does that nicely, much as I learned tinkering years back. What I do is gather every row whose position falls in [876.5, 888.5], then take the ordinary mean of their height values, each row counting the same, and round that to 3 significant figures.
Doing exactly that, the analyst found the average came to 21.6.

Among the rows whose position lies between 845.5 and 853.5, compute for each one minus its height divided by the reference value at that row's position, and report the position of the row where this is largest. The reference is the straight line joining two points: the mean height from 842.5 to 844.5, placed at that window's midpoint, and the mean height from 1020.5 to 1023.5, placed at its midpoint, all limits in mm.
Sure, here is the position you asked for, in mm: 852.0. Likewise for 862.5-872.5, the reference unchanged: 870.0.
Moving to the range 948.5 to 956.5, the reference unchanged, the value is 951.0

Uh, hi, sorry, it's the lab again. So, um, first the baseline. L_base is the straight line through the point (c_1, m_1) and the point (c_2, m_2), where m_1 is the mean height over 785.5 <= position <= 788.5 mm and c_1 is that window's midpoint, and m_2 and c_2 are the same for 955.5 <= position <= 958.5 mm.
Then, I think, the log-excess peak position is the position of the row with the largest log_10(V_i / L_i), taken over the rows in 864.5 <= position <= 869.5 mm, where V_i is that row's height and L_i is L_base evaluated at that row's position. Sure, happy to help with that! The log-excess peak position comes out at 868.0 mm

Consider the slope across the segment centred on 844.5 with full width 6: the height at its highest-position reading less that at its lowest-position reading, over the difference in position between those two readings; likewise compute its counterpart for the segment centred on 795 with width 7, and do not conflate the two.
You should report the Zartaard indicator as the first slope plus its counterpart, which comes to 0.12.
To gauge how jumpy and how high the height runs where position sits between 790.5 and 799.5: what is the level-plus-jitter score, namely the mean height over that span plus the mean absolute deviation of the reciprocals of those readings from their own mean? 22.5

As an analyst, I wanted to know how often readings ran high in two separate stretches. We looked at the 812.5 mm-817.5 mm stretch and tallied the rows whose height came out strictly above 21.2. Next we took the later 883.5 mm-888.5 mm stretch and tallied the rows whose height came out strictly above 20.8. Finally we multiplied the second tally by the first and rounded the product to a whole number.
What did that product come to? 15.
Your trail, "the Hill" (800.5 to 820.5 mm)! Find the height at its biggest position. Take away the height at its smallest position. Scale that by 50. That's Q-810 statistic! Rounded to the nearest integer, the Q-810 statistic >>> -70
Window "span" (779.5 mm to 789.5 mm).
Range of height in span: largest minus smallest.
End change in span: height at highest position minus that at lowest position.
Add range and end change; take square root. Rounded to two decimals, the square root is 2.76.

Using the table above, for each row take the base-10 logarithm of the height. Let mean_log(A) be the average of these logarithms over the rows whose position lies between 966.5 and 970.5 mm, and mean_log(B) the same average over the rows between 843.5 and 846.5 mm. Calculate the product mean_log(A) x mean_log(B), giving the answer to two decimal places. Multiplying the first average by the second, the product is 1.74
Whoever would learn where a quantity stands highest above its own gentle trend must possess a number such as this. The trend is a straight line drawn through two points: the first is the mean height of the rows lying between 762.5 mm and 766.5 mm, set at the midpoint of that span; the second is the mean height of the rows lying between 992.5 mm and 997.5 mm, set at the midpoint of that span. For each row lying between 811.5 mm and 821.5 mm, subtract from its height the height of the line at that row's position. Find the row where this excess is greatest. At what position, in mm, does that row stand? 812.0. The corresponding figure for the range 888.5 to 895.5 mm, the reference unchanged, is 894.0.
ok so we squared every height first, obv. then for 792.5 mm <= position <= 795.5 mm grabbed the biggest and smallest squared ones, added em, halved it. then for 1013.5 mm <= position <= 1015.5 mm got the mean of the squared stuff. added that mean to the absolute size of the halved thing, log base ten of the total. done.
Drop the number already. 2.95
